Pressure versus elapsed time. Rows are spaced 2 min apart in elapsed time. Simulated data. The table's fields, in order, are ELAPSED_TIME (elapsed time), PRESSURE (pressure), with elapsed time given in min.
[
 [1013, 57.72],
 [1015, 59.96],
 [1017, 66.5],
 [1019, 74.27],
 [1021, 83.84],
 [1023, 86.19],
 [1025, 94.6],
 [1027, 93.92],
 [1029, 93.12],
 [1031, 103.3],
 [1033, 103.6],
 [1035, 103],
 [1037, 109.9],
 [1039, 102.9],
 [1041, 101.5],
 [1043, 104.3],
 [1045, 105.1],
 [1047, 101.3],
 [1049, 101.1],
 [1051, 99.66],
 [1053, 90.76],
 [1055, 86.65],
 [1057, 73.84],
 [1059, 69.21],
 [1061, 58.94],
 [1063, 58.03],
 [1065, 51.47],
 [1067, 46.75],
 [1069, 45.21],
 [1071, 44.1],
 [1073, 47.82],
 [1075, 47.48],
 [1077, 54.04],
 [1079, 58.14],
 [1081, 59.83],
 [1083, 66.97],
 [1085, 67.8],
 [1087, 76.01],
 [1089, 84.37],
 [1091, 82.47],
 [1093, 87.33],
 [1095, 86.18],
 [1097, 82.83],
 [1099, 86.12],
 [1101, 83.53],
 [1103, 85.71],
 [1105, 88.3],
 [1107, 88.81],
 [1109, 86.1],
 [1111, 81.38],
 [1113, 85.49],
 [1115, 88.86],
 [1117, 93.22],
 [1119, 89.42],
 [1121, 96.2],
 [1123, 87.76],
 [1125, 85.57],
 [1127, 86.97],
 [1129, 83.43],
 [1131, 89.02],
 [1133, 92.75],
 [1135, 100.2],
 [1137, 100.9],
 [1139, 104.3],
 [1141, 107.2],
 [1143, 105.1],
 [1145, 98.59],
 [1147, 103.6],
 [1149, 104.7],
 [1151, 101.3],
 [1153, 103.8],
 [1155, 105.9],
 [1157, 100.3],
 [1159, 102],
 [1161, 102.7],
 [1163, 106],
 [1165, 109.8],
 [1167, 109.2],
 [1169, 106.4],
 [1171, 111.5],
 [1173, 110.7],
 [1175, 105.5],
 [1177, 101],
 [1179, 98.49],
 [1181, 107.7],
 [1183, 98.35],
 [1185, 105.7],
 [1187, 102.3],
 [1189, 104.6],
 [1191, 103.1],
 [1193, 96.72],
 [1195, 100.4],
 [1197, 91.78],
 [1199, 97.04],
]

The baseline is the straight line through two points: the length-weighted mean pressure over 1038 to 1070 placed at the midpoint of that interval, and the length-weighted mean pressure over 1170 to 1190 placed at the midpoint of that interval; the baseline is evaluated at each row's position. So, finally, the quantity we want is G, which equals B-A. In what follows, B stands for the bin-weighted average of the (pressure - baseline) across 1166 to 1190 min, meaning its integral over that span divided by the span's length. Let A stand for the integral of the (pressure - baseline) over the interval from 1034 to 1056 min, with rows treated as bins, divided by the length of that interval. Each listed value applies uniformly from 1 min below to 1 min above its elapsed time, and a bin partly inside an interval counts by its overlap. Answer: -20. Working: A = 21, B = 1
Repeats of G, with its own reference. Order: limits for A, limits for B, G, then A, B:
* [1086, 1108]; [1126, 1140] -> 3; -4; -2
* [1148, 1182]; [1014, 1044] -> 12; 3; 16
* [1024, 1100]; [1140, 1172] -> 8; -3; 5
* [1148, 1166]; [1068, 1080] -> -39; 4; -35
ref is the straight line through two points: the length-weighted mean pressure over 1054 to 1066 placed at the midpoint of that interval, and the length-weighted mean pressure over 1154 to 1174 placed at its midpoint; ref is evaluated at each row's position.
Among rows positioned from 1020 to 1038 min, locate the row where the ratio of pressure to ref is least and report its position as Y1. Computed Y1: 1021 min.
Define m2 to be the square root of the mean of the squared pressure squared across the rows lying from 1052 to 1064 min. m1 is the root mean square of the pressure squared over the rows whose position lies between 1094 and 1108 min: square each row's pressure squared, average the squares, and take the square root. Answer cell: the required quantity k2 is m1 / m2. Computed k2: 1.3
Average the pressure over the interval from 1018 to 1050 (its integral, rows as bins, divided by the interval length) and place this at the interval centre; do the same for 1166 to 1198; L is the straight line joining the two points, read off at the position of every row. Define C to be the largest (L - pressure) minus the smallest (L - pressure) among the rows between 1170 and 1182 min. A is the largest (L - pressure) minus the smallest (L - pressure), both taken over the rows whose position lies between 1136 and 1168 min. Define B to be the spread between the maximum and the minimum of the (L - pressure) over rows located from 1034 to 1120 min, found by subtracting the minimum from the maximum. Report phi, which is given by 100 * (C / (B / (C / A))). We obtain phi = 25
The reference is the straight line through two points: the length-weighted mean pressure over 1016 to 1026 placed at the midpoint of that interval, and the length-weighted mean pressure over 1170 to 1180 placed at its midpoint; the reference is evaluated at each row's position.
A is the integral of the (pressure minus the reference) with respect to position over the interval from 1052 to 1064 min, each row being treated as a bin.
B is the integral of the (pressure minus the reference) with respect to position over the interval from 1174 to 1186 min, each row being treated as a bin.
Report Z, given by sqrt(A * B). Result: 83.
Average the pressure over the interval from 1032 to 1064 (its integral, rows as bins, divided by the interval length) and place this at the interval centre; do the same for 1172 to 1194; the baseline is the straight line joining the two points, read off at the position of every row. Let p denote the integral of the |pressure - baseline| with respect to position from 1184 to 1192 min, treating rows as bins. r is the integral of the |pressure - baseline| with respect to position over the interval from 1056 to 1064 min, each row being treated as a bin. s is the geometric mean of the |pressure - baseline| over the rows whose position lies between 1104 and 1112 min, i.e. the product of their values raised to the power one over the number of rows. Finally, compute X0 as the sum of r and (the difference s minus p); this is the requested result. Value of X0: 223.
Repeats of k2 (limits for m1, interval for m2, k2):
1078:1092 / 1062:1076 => 2.2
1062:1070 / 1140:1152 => 0.2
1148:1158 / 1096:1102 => 1.5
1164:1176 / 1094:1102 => 1.7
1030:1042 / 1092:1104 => 1.5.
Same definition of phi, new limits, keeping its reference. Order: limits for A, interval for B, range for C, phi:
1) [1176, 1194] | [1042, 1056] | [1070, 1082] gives 109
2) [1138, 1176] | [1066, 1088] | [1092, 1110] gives 8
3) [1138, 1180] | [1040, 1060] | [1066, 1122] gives 519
